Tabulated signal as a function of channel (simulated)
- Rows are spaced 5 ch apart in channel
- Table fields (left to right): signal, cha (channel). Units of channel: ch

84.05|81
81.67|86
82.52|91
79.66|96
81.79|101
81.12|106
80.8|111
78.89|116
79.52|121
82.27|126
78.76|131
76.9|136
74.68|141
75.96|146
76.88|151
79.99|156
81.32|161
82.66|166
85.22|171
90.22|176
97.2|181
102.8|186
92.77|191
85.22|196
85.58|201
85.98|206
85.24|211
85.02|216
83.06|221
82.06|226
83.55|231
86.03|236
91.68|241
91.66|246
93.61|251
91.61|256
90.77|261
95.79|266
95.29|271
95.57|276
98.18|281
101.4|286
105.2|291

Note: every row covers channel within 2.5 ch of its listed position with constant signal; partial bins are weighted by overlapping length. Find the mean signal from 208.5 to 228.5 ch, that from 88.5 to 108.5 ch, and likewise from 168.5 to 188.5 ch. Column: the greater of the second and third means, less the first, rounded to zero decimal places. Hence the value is 10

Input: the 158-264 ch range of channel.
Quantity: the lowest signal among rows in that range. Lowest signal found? 81.32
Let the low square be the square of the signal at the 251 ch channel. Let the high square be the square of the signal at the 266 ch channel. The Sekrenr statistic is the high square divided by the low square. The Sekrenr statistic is 1.05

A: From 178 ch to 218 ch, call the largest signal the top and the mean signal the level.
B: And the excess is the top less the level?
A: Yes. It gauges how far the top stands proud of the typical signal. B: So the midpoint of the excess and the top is 58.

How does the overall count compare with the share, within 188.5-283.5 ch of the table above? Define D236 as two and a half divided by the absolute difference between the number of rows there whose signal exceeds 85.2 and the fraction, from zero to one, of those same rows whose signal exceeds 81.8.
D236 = 0.2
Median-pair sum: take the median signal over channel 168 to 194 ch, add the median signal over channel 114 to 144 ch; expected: 172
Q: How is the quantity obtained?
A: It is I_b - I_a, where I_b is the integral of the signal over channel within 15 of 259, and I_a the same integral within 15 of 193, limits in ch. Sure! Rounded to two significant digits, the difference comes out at 46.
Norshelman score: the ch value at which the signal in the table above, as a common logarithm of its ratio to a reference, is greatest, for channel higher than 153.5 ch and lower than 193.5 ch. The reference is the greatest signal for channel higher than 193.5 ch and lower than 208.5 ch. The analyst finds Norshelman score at 186 ch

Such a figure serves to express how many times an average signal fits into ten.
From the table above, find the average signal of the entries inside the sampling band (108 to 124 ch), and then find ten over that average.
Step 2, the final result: 0.125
